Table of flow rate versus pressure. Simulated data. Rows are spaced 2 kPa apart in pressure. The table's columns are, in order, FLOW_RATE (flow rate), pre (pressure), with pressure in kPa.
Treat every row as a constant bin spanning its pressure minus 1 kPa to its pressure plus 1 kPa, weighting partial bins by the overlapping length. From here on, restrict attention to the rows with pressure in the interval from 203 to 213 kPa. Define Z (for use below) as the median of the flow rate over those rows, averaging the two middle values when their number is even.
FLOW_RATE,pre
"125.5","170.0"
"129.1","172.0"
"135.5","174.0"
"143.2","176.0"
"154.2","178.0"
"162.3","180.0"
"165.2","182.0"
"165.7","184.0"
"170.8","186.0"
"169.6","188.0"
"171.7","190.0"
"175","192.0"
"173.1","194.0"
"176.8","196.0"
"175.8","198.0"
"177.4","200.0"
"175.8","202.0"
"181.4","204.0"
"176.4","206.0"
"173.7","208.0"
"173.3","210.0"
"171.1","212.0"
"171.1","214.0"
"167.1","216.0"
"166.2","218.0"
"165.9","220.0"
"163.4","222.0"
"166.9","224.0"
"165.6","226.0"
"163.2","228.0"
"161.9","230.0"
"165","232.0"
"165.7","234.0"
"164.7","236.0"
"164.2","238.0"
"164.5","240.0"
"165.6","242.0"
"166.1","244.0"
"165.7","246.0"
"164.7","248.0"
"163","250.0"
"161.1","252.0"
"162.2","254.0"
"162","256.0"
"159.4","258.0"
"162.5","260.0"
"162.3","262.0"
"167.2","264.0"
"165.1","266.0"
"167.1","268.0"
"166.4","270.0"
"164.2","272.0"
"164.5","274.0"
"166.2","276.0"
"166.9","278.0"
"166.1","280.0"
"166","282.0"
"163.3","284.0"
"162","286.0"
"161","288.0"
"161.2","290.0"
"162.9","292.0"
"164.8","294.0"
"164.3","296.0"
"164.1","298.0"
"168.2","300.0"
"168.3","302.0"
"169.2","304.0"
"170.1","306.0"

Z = 173.7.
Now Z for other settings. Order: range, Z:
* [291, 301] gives 164.3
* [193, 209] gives 176.1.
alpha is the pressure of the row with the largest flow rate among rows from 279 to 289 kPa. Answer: 280.0 kPa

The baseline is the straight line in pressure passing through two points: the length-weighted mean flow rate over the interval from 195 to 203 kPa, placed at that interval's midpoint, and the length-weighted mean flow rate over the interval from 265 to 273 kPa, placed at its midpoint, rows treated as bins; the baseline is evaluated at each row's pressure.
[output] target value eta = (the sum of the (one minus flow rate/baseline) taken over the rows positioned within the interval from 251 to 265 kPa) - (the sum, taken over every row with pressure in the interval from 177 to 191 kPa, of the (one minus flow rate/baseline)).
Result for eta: -0.30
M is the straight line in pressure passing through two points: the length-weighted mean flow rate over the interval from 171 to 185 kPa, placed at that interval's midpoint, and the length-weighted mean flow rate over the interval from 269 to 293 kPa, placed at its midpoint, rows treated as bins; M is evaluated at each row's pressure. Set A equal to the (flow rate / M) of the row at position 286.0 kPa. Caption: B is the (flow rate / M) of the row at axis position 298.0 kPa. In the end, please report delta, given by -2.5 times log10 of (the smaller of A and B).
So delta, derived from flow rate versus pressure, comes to 0.02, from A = 0.98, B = 0.99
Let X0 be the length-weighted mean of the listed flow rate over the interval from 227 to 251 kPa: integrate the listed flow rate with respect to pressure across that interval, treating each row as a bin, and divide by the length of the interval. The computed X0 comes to 165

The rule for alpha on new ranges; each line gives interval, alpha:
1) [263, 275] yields 264.0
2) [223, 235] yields 224.0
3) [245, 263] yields 246.0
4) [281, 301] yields 300.0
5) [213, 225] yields 214.0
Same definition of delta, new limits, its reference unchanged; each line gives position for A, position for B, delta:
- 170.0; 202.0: 0.19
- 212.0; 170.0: 0.19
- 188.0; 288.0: 0.03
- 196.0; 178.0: -0.02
